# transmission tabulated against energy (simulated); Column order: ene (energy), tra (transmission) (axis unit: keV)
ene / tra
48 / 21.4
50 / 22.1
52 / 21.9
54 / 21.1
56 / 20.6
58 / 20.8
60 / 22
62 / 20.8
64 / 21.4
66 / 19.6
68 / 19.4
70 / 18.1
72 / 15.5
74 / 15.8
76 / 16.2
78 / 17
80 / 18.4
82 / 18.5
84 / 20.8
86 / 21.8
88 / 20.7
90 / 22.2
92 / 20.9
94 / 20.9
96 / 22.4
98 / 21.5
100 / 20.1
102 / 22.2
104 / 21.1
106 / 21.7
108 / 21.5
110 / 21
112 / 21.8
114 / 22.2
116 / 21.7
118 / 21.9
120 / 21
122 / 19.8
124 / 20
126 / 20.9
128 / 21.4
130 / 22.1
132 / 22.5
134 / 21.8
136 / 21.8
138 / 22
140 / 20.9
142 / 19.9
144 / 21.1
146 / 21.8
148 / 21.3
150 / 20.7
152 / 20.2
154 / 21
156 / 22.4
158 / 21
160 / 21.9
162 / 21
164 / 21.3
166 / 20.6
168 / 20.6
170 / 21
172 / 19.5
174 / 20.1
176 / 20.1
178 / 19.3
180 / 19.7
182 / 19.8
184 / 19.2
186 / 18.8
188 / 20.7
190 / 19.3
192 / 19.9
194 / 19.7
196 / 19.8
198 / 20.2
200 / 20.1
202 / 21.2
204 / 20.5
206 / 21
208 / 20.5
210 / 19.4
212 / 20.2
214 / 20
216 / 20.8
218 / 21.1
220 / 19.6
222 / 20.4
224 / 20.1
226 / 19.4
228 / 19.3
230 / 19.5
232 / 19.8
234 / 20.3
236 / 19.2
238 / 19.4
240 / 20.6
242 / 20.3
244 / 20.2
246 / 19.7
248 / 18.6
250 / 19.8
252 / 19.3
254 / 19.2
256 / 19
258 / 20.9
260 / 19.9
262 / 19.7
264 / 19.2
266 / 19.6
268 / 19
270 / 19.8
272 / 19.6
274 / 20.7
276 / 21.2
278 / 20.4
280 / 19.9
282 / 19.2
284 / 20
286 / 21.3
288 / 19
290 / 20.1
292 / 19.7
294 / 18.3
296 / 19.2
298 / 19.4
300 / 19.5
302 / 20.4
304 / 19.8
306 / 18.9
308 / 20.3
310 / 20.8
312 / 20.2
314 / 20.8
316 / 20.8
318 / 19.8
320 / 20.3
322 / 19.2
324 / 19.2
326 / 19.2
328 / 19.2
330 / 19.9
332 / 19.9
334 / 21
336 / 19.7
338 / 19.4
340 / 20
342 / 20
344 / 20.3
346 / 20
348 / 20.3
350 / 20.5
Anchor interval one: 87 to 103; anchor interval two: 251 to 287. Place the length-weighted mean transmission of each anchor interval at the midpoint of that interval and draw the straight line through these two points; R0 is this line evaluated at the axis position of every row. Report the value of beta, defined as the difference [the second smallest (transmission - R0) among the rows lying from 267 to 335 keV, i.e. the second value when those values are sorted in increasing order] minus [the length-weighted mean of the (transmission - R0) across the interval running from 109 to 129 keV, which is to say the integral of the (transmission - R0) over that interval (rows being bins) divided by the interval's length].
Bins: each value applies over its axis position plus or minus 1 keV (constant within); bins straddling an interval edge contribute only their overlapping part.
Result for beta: -0.9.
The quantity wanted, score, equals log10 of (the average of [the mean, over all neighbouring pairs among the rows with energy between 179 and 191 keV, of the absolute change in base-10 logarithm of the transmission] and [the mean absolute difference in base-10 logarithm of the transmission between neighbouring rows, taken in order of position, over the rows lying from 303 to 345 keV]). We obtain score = -1.807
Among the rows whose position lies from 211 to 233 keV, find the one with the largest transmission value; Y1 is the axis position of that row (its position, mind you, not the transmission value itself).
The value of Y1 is 218 keV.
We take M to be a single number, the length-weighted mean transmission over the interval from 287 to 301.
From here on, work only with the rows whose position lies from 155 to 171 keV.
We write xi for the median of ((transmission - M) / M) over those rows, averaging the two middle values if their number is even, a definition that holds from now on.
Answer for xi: 0.09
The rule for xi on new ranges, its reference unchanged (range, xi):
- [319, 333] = -0.01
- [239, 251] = 0.04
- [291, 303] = 0.01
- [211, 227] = 0.04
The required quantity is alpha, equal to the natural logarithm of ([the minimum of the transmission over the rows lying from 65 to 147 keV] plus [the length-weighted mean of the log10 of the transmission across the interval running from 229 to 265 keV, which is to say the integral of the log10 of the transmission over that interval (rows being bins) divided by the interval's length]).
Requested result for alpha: 2.82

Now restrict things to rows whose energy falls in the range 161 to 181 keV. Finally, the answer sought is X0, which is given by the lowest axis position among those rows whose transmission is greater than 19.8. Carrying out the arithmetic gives 162 keV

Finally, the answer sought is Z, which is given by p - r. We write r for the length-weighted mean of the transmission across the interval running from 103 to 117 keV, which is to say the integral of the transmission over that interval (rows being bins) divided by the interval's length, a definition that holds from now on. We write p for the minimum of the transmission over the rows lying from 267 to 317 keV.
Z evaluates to -3.3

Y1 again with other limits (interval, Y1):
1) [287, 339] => 334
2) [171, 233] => 202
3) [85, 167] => 132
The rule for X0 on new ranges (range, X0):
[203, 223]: 204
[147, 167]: 148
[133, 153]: 134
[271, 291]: 274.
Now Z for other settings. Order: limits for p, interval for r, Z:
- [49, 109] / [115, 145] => -5.8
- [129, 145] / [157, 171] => -1.2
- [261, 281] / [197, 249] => -1.1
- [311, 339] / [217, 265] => -0.6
